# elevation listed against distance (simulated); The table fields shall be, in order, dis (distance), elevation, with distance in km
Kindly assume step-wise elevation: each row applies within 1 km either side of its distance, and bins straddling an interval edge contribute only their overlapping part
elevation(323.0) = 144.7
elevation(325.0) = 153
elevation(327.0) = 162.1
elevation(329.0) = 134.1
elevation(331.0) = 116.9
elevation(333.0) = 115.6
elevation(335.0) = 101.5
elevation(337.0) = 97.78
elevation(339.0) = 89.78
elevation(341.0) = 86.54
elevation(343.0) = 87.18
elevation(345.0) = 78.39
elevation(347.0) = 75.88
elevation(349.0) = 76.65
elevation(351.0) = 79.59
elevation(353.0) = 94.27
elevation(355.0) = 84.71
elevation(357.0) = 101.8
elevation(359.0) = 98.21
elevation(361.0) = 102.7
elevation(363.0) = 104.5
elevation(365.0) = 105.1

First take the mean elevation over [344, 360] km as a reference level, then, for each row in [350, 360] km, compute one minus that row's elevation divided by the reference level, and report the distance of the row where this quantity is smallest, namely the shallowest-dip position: 357.0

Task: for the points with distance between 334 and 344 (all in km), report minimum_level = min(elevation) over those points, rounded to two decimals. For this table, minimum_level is 86.54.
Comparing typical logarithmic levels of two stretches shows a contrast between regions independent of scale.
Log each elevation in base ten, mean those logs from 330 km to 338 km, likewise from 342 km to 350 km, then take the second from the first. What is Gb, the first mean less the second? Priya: 0.13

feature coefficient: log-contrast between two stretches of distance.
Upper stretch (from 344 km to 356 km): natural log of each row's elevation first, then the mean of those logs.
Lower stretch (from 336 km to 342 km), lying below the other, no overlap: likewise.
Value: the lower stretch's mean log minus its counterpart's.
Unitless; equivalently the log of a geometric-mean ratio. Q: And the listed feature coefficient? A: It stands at 0.11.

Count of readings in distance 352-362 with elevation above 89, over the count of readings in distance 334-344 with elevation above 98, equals 4.0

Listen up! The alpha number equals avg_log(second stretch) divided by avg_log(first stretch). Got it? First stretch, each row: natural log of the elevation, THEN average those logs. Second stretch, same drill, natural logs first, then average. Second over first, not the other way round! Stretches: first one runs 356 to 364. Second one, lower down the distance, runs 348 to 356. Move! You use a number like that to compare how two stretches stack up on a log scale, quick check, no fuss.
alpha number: 0.96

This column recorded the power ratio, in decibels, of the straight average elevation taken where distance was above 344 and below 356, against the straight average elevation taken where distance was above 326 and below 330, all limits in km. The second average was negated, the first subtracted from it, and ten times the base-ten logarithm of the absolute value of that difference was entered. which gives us 23.6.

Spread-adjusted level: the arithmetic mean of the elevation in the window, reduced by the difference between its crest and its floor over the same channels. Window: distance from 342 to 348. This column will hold 69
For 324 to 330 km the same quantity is 122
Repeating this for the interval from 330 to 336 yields 96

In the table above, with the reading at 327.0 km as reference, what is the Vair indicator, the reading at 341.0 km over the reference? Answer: 0.53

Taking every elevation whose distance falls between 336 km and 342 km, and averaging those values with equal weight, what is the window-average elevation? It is 91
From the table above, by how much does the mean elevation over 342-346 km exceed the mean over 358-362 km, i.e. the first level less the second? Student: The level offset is -18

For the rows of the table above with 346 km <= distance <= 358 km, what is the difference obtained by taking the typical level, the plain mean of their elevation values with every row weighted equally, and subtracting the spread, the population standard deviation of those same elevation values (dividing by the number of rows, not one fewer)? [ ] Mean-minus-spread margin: 76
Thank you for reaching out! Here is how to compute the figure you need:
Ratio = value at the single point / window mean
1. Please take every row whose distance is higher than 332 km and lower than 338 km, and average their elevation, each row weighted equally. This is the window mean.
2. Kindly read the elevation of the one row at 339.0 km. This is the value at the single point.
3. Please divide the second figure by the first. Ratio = 0.86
